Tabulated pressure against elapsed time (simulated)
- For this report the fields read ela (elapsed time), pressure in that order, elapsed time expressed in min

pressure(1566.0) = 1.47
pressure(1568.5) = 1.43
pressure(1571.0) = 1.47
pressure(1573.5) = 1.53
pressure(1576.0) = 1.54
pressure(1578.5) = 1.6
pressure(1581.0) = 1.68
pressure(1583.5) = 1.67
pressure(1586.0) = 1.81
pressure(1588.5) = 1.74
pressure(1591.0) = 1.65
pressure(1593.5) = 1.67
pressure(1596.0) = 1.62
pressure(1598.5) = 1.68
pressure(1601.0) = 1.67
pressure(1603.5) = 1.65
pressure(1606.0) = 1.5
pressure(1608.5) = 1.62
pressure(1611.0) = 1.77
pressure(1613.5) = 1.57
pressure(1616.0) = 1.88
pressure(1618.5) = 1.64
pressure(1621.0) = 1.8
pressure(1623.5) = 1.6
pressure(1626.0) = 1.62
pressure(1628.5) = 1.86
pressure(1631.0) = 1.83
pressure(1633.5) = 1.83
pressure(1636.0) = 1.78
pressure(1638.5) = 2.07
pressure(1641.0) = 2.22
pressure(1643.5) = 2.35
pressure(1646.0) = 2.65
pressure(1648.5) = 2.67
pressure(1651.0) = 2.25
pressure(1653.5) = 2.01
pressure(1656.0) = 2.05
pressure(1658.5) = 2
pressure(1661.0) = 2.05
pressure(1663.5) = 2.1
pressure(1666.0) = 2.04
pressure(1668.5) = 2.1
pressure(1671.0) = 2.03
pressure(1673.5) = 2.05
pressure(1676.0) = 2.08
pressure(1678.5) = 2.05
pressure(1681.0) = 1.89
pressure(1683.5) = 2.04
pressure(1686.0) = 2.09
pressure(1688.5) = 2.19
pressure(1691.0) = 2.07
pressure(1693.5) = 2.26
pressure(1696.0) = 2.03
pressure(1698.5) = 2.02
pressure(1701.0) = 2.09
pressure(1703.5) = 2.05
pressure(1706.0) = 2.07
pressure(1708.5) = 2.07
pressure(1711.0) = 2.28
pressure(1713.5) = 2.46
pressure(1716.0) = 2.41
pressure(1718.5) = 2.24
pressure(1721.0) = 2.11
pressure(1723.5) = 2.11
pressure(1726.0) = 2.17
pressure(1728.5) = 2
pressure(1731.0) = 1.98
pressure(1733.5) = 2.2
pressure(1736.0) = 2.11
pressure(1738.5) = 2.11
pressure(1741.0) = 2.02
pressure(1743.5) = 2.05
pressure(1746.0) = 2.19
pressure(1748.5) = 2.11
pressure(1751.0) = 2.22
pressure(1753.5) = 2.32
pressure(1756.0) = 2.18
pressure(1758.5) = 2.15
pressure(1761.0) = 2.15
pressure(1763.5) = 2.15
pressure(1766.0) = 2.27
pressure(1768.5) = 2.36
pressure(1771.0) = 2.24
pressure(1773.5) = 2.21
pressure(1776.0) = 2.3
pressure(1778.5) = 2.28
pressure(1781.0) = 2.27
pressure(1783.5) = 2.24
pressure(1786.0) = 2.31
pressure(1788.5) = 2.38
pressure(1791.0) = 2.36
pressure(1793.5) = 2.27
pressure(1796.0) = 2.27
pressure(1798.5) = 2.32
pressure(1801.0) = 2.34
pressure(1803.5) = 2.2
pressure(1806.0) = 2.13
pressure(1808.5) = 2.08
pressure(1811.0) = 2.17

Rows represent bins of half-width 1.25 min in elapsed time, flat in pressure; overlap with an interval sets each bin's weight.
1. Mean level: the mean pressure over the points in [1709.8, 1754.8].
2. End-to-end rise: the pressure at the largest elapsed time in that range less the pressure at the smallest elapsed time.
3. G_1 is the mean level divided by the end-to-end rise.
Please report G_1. 54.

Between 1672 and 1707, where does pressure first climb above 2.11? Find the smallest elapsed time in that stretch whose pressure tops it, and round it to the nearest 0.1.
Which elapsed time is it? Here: 1688.5 min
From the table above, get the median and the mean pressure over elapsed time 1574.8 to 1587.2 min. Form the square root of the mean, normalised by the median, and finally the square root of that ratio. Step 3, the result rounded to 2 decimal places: 0.88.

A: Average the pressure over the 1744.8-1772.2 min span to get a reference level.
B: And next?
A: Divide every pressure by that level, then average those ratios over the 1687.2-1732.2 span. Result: 0.97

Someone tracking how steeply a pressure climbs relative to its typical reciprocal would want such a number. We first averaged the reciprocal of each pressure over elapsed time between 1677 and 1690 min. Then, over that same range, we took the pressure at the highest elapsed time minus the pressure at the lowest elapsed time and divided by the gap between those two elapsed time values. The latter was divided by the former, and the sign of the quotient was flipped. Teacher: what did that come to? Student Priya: -0.029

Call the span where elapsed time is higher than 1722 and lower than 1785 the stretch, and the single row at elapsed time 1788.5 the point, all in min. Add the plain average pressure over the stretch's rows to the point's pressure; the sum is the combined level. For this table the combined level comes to 4.56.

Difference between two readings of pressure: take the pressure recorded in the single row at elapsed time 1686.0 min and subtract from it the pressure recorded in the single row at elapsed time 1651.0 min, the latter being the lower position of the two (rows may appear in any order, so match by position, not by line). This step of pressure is -0.16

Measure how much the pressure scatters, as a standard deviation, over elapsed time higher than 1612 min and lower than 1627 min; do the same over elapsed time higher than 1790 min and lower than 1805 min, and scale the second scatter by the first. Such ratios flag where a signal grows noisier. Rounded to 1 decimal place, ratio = 0.5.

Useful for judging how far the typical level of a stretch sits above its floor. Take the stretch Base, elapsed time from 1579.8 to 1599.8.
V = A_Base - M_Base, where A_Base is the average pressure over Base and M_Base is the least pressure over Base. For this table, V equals 0.070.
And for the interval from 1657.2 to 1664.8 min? 0.050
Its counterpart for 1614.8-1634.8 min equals 0.157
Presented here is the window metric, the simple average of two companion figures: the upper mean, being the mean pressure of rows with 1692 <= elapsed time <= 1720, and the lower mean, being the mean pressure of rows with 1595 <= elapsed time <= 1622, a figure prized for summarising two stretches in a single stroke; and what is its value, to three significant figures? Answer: 1.93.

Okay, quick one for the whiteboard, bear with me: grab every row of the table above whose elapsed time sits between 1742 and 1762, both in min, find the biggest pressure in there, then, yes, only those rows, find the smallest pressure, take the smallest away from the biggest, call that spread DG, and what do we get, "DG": 0.27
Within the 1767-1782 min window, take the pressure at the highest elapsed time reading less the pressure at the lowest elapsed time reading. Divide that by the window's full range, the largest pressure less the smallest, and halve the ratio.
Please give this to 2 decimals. -0.30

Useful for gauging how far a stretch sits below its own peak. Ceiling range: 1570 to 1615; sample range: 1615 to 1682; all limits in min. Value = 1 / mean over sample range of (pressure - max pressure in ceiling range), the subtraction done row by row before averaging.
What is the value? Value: 4.8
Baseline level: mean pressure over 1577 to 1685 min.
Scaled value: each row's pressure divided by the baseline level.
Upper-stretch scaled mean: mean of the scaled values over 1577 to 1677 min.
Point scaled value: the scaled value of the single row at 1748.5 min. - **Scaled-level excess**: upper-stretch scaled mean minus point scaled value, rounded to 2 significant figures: -0.12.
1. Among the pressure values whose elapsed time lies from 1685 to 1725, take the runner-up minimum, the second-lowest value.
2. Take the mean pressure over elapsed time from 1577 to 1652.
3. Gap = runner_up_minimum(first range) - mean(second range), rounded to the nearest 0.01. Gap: 0.20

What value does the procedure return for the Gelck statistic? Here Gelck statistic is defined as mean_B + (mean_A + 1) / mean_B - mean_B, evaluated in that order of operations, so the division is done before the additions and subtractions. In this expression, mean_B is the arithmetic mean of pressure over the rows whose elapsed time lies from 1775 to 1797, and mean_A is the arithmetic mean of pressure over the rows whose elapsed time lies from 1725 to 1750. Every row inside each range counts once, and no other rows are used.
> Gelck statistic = 1.35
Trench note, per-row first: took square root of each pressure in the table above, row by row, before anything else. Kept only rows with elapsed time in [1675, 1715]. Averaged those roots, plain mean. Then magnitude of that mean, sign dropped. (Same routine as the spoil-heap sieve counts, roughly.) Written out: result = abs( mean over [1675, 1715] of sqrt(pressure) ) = 1.45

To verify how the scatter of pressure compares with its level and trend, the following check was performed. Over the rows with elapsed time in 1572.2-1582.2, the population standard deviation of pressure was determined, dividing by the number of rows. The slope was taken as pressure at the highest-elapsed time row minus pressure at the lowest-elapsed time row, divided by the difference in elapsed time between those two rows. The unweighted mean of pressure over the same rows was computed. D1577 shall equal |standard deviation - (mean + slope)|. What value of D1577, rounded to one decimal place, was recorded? 1.5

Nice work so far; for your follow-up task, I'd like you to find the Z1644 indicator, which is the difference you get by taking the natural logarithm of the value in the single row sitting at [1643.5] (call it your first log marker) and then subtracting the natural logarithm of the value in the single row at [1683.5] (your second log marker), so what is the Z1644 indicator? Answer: 0.14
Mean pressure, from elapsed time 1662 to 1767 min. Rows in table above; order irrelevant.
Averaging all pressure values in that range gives 2.13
